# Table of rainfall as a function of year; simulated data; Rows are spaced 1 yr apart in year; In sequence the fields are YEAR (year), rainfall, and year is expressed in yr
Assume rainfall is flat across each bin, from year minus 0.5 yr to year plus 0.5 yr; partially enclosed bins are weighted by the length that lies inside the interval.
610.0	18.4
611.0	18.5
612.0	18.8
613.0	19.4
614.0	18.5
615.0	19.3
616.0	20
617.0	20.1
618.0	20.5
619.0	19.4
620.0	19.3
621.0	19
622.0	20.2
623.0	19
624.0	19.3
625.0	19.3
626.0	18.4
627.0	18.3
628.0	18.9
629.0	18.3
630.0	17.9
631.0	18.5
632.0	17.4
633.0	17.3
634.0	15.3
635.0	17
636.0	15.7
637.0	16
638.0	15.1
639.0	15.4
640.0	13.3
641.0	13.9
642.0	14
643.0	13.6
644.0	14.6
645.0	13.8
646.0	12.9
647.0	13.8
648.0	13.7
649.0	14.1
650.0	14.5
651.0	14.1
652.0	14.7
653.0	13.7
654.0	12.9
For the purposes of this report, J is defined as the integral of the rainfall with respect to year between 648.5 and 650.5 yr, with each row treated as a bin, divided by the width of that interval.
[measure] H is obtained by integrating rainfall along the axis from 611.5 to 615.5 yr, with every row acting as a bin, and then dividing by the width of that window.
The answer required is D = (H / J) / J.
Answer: 0.093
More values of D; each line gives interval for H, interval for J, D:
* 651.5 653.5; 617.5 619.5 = 0.036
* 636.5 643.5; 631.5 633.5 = 0.048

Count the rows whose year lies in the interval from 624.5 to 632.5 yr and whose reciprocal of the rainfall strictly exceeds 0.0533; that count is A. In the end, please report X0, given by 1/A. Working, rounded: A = 6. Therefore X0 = 0.17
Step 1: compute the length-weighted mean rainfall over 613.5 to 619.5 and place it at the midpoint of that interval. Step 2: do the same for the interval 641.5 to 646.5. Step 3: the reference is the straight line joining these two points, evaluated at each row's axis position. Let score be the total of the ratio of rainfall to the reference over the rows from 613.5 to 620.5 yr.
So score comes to 7.0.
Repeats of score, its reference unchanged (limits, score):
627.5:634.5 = 7.5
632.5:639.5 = 7.2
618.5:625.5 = 7.3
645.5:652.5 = 7.7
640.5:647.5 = 7.0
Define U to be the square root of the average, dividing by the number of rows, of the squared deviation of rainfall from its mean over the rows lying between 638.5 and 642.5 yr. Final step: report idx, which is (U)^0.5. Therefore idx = 0.88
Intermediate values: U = 0.8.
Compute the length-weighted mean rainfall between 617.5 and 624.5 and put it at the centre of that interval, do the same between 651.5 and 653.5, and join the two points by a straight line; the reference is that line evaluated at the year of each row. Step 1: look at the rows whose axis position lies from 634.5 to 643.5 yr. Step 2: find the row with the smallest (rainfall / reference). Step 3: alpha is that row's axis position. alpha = 640.0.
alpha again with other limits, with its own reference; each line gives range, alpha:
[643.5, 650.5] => 646.0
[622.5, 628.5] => 626.0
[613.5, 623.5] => 614.0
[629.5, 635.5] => 634.0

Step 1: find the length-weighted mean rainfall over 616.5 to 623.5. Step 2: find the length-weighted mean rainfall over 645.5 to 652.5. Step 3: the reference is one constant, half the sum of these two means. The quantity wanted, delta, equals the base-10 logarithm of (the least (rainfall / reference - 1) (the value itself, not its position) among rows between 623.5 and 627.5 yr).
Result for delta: -1.05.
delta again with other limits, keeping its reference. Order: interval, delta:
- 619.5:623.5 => -0.88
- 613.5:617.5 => -1.00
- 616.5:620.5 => -0.83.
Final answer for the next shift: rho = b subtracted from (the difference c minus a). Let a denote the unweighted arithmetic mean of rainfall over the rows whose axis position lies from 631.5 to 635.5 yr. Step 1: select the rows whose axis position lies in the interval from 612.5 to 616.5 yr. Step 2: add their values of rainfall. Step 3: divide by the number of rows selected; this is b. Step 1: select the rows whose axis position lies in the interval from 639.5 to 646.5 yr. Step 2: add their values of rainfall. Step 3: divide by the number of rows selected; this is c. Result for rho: -22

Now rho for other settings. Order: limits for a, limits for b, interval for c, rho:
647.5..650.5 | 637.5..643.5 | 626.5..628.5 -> -10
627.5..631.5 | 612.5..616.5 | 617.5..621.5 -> -18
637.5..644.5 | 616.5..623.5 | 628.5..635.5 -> -17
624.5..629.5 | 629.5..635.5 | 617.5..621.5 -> -16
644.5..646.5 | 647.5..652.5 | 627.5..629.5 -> -9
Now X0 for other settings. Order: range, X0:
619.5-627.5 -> 0.50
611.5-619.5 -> 1.00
